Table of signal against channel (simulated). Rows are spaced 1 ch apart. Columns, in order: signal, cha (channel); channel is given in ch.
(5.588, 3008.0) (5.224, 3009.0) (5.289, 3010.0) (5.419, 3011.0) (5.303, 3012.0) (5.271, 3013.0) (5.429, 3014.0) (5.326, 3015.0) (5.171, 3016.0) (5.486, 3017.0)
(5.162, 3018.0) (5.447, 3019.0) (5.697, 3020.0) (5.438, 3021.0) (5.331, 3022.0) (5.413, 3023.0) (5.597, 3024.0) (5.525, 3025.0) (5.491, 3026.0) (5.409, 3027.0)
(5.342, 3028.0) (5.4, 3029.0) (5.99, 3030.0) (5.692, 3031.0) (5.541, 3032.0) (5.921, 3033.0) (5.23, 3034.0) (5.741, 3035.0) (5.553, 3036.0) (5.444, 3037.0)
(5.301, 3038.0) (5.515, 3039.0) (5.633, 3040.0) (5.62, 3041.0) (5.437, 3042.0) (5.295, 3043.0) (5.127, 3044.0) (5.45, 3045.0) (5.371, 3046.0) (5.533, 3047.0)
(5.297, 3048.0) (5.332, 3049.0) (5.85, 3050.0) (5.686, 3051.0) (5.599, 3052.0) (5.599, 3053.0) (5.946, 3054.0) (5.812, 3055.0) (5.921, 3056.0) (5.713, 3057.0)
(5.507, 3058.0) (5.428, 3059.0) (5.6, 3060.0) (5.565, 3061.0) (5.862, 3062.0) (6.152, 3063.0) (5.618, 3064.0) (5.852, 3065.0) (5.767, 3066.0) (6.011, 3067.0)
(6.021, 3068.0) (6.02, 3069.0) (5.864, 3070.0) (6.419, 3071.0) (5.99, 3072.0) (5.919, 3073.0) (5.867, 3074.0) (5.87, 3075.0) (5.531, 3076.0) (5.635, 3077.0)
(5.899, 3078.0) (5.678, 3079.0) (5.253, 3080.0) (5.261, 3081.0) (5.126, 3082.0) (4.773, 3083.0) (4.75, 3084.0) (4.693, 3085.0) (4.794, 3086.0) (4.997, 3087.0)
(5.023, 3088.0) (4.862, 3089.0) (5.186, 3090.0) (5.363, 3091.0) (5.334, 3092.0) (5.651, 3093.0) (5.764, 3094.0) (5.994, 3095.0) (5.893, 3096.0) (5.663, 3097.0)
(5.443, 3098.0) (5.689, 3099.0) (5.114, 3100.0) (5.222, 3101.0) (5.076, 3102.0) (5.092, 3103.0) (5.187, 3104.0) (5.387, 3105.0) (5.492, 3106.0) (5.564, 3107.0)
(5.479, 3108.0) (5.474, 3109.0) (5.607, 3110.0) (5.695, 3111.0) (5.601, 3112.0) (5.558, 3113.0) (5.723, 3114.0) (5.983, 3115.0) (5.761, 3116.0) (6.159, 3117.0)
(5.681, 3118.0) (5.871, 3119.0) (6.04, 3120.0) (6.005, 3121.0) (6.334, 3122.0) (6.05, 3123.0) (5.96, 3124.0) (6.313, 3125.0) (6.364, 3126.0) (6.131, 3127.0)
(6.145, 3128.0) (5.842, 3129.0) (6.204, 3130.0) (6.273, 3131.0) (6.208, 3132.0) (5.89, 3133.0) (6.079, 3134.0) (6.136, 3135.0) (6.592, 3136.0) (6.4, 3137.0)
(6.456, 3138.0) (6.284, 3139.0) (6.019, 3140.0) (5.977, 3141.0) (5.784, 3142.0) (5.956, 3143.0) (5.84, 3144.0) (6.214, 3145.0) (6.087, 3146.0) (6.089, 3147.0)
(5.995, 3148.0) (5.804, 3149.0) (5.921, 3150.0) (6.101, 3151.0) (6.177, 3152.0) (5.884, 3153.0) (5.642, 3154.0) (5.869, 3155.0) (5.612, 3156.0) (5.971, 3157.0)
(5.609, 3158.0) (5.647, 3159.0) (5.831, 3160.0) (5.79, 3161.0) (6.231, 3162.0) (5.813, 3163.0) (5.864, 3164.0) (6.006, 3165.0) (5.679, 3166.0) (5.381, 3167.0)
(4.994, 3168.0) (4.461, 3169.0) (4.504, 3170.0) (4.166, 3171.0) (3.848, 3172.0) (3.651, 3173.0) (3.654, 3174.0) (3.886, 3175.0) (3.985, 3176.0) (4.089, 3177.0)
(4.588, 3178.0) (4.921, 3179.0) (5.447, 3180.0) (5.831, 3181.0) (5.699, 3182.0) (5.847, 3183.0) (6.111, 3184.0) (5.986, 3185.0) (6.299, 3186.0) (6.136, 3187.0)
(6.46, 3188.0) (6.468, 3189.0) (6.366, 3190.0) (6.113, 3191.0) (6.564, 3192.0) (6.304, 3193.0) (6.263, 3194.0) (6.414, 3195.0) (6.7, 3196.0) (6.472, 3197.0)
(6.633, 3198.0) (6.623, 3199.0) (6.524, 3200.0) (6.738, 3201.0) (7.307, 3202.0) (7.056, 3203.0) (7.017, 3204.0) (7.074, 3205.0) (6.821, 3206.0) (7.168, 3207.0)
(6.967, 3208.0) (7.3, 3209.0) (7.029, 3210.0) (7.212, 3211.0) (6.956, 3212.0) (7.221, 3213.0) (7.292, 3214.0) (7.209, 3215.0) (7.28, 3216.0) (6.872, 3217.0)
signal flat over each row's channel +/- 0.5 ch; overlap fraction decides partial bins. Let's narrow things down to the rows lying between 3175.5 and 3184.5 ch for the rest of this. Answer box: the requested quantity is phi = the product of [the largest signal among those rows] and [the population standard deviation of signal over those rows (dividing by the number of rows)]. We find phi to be 4.6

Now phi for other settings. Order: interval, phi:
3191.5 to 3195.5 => 0.8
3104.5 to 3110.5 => 0.4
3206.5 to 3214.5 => 1.0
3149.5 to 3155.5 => 1.1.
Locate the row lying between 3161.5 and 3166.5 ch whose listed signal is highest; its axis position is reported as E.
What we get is 3162.0 ch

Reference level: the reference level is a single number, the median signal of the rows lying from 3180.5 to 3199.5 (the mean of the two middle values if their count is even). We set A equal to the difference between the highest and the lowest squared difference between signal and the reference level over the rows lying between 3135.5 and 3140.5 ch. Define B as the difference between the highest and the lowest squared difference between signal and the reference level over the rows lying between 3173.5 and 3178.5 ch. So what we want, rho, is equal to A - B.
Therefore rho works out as -4.00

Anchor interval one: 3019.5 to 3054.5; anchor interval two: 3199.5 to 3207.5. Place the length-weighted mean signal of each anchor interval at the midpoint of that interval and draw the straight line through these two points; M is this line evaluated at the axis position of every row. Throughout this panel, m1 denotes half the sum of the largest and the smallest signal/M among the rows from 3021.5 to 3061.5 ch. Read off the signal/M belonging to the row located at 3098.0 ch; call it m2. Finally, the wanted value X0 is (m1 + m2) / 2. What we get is 0.95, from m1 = 1.01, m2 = 0.90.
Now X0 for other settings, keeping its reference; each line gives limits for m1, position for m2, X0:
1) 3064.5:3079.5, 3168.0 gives 0.89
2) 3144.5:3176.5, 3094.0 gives 0.86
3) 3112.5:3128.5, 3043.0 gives 0.95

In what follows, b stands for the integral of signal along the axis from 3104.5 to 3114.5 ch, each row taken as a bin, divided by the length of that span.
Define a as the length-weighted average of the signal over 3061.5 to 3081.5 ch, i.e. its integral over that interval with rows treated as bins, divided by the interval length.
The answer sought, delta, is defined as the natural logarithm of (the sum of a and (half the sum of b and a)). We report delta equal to 2.44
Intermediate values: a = 5.8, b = 5.56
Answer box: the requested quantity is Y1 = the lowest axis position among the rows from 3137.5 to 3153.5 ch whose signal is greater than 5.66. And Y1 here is 3138.0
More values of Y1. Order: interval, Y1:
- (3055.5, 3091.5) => 3056.0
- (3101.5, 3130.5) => 3111.0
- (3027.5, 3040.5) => 3030.0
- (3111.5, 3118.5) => 3114.0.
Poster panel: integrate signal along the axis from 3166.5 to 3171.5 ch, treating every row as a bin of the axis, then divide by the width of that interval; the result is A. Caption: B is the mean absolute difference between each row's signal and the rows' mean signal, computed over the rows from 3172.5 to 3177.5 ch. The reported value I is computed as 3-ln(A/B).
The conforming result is -0.38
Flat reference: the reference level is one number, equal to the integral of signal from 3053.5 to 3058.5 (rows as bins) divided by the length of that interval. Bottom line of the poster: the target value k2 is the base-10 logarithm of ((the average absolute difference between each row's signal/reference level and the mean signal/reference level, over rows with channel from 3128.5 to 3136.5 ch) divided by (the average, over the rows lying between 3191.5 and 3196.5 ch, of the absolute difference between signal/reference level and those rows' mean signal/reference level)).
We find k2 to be 0.1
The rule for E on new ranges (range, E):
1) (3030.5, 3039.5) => 3033.0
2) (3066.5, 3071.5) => 3071.0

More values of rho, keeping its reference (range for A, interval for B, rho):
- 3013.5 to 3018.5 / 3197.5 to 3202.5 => -0.32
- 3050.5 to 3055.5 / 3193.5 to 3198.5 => 0.21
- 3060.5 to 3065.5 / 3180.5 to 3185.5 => 0.19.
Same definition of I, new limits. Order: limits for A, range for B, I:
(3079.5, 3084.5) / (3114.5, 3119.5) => -0.55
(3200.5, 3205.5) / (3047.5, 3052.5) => -0.61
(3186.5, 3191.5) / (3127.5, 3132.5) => -0.99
